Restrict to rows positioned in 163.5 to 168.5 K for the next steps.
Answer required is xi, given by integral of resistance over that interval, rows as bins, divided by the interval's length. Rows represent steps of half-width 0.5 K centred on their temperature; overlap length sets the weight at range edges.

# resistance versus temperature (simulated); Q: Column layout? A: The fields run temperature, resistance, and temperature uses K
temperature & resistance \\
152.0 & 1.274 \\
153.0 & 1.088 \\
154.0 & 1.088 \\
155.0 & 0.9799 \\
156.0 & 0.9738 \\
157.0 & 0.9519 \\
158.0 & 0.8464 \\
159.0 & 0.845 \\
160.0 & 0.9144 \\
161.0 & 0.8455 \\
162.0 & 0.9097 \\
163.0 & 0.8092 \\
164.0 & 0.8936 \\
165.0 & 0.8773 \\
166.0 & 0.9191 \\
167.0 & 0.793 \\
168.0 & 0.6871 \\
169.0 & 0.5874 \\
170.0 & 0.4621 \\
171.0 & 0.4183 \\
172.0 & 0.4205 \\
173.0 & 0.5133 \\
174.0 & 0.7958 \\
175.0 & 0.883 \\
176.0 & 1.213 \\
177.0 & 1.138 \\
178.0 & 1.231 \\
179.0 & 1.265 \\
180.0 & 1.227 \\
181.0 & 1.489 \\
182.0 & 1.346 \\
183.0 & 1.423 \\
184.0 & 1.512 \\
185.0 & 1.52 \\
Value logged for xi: 0.83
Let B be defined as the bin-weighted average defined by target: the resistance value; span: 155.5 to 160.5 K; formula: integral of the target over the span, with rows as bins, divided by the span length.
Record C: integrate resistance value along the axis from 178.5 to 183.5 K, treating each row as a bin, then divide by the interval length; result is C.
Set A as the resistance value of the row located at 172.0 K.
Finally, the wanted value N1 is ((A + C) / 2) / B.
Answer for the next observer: 0.98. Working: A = 0.4205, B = 0.91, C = 1.35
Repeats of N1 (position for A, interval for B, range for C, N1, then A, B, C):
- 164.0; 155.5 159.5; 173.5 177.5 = 1.05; 0.8936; 0.90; 1.01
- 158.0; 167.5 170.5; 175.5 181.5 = 1.82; 0.8464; 0.58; 1.26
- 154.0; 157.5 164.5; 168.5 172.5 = 0.90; 1.088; 0.87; 0.47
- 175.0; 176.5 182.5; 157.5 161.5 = 0.68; 0.883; 1.28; 0.86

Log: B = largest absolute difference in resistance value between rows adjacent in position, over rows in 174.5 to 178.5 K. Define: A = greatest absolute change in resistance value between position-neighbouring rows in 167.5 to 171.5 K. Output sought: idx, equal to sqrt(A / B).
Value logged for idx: 0.62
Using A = 0.13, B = 0.33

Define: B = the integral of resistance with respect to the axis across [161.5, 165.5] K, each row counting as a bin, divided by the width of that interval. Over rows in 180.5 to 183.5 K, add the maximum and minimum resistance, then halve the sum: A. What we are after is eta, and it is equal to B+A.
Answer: 2.29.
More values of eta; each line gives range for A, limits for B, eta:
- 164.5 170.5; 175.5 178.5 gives 1.88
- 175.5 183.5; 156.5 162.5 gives 2.20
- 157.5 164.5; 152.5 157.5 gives 1.88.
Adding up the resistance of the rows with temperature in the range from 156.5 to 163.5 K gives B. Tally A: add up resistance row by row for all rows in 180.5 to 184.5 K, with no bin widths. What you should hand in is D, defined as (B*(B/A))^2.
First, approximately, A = 5.8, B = 6.1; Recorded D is 42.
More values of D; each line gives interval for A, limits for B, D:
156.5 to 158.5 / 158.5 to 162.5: 47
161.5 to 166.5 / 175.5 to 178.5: 8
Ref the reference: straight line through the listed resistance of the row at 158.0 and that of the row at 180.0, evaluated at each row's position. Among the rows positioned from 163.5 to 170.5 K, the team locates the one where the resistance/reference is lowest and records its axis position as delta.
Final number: 170.0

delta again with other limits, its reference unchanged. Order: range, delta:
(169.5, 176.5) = 172.0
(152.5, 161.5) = 161.0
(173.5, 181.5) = 174.0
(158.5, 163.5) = 163.0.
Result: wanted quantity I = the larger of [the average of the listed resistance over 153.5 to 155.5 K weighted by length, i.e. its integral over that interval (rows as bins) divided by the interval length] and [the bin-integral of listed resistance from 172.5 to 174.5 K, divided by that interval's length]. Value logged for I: 1.0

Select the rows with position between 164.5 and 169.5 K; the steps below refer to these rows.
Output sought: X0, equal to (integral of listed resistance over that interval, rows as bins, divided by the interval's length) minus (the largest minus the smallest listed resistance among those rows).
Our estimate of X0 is 0.44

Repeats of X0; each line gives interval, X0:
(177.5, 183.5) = 1.07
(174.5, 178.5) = 0.77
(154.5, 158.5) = 0.80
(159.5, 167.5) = 0.74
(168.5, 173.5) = 0.31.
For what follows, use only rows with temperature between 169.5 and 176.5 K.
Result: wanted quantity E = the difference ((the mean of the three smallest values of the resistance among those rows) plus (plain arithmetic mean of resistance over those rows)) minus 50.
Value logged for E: -48.9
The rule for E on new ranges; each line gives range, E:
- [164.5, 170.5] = -48.7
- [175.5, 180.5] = -47.6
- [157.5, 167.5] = -48.3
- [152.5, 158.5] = -48.1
